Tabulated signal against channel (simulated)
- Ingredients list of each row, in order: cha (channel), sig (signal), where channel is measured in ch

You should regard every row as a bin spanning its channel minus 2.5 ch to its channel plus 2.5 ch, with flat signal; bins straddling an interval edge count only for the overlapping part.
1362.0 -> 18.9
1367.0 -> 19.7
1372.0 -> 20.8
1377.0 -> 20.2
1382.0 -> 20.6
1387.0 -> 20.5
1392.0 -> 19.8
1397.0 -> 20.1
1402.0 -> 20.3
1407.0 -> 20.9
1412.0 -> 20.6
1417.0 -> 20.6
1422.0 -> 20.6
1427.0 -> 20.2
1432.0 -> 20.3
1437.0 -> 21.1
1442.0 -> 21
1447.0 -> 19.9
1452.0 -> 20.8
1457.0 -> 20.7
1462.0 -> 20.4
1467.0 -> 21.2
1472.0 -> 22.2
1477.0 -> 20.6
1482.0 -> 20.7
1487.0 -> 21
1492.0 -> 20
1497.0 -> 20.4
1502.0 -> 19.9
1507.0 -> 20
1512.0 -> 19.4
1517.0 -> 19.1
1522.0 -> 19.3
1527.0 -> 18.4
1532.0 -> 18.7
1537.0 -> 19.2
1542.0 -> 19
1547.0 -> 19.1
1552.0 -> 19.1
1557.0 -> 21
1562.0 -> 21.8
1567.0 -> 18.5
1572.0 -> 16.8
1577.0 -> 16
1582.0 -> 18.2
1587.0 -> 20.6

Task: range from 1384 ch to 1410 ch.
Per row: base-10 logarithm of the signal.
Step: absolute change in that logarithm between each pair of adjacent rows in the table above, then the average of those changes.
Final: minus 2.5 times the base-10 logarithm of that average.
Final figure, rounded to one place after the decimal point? 5.0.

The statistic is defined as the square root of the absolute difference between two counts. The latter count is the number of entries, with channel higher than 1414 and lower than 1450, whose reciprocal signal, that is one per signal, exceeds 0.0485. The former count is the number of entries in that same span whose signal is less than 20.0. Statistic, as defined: 2.0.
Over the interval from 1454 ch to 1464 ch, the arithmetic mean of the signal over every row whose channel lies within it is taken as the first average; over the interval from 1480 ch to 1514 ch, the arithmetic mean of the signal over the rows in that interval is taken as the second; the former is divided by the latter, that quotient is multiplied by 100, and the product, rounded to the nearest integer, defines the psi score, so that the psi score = 102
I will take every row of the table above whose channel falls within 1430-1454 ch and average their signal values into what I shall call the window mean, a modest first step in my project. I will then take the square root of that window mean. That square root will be 4.54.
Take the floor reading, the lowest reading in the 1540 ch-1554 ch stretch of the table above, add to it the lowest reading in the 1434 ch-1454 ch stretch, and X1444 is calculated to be 39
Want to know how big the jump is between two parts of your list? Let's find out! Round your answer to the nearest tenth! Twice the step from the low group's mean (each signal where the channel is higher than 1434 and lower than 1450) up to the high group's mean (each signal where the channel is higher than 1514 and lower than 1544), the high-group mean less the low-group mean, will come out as -3.4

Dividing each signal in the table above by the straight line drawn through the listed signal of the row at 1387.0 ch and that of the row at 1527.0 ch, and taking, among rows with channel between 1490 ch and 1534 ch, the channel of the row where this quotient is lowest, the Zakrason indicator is 1527.0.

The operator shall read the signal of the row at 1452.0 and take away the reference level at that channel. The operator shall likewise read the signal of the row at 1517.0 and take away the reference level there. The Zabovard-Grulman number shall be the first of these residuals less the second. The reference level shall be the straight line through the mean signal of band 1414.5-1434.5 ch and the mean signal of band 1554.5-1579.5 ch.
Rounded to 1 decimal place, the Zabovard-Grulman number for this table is 1.0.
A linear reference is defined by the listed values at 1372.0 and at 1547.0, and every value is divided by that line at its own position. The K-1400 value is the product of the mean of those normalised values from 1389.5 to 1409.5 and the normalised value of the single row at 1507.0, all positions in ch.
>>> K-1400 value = 1.01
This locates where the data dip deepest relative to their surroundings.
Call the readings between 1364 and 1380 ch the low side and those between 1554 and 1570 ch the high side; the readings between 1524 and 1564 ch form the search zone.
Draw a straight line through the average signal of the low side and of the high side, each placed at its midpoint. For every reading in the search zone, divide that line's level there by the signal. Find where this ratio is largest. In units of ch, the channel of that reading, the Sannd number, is 1527.0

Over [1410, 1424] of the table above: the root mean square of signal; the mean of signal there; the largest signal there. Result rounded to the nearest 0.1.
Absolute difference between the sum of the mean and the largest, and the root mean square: 20.6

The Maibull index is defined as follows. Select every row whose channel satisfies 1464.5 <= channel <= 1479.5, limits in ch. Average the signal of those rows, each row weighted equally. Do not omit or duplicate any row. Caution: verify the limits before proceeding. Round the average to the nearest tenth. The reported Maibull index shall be 21.3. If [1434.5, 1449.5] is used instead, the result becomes 20.7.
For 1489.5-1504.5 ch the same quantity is 20.1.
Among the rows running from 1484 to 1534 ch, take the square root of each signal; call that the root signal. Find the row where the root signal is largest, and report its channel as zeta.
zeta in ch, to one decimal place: 1487.0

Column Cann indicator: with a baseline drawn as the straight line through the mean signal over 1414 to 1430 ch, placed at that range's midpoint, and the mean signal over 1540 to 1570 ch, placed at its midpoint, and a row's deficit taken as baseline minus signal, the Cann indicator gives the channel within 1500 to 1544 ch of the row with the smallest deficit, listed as 1507.0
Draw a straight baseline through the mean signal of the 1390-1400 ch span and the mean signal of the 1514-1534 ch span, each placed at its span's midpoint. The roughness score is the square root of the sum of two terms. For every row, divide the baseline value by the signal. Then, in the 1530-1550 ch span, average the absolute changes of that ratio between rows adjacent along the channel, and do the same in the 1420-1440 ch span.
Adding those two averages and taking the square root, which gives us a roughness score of 0.19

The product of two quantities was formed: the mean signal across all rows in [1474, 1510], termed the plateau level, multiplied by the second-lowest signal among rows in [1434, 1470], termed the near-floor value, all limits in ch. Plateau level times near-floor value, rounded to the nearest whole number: 416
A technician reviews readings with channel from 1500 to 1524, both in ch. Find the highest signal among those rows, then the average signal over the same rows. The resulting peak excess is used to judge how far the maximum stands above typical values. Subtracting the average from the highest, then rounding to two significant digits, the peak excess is 0.46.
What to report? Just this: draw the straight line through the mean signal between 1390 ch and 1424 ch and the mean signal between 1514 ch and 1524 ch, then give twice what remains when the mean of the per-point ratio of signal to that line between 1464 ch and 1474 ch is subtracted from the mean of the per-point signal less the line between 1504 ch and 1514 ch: -1.4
